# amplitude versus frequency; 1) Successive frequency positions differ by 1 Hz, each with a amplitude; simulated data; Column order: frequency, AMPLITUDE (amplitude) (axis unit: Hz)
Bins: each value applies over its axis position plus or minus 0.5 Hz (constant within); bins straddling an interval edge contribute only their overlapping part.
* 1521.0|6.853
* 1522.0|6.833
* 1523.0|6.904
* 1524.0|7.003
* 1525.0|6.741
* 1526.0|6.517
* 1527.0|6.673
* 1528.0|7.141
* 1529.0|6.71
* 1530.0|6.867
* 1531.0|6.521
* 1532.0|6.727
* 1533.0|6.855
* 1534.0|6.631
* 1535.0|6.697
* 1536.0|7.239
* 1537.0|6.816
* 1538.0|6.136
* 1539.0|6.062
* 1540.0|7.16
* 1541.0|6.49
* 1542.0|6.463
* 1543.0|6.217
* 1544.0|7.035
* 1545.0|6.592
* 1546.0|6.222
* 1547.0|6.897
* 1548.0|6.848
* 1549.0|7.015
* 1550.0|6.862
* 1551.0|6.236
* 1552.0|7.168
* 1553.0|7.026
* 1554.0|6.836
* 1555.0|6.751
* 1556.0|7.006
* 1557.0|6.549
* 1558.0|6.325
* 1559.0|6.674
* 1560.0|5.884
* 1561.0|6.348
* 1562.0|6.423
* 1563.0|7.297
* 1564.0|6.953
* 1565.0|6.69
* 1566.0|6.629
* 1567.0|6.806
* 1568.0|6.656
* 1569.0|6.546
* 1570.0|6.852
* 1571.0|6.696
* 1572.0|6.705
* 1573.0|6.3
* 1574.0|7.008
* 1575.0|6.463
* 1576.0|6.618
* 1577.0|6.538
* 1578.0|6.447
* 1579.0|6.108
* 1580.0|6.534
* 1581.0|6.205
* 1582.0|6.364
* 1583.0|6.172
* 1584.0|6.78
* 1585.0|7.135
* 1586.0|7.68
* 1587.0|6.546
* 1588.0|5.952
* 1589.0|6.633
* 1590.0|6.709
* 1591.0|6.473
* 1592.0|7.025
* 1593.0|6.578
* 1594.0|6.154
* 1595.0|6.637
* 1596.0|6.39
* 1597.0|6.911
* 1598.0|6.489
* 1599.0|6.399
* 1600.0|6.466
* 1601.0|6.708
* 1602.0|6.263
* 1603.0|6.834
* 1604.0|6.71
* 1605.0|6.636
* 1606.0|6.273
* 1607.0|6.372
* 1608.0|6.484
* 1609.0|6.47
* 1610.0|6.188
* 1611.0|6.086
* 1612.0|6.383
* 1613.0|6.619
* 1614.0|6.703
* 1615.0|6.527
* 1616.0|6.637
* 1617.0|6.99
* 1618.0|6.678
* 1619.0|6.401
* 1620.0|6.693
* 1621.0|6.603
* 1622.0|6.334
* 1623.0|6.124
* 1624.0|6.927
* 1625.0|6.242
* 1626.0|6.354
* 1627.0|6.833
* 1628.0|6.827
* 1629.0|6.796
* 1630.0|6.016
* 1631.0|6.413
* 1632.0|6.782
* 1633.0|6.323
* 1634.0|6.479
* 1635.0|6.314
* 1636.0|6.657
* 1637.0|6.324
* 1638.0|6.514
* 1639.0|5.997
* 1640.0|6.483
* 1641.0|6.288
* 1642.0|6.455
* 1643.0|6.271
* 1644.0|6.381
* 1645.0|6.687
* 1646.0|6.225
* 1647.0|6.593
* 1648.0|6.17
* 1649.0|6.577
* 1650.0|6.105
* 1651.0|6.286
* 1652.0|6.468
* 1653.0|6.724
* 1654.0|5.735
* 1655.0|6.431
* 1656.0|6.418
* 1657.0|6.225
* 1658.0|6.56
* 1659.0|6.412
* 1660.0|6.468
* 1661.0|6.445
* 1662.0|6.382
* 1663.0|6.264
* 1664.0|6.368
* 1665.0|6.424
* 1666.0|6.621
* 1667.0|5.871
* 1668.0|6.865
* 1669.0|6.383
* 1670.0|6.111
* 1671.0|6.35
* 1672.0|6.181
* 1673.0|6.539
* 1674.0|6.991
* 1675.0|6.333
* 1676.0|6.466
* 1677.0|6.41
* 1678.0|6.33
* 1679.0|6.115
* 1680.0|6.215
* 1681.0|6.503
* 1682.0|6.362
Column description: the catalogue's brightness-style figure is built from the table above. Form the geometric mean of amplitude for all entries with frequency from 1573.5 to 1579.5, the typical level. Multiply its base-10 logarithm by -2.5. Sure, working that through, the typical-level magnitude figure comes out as -2.04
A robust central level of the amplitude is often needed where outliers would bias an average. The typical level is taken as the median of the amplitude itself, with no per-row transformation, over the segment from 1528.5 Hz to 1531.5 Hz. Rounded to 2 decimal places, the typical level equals 6.71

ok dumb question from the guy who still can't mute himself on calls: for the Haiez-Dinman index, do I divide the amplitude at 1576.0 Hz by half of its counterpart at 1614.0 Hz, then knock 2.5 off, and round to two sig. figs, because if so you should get -0.53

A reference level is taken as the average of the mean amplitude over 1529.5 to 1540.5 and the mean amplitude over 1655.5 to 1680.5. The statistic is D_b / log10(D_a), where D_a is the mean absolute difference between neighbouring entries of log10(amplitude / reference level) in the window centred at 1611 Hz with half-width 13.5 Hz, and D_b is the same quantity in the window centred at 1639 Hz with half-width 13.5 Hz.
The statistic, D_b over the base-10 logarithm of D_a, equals -0.0118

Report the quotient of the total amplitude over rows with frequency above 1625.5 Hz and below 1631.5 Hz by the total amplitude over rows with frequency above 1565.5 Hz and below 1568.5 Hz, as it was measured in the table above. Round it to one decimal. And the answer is 2.0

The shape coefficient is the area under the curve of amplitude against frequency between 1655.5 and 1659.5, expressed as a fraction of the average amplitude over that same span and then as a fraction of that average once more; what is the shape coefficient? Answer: 0.625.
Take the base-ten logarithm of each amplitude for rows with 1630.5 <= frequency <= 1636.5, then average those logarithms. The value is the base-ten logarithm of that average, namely -0.090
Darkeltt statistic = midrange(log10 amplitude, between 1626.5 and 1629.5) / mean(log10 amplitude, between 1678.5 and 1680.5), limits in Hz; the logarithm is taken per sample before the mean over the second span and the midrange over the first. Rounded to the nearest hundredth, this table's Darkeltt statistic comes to 1.06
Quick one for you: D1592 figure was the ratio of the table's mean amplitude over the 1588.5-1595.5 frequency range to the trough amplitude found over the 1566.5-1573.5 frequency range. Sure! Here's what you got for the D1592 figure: 1.05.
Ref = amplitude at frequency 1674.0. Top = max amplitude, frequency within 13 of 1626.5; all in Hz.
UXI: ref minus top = 0.00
